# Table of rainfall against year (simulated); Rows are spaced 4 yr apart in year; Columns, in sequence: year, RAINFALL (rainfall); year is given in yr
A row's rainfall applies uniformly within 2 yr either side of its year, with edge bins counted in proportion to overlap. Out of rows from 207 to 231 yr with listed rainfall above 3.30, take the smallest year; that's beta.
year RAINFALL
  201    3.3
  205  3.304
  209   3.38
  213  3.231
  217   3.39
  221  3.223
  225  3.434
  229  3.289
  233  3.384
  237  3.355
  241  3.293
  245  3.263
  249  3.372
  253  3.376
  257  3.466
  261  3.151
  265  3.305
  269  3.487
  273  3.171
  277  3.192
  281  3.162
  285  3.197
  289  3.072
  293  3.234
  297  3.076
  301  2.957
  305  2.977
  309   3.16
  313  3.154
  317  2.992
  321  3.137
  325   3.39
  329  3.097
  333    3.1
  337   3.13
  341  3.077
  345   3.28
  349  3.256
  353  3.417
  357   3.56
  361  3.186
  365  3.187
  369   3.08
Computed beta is 209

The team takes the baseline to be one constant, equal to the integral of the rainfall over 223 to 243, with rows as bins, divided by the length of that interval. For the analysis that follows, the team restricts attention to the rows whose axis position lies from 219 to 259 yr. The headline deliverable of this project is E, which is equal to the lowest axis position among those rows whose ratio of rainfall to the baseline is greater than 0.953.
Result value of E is 221 yr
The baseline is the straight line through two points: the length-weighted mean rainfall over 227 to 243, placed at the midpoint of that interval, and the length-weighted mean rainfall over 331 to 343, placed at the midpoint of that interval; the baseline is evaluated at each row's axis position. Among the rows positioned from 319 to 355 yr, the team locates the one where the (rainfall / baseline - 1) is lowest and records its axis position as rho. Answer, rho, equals 329 yr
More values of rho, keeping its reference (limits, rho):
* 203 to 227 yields 213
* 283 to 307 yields 301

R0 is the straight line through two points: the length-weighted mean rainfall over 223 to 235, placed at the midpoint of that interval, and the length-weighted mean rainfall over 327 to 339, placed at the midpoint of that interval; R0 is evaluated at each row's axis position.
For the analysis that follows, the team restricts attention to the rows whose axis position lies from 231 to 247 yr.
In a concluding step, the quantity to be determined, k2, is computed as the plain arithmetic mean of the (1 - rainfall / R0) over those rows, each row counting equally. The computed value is 0.006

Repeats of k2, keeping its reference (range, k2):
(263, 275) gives -0.016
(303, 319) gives 0.029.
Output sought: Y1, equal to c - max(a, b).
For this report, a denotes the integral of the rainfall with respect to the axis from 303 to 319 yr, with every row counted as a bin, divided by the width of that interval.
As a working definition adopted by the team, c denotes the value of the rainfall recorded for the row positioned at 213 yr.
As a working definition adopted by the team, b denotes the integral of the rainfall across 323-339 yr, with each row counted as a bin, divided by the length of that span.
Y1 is 0.05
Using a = 3.07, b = 3.18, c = 3.231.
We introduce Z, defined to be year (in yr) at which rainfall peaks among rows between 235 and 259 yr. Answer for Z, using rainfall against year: 257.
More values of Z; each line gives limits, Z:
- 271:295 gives 293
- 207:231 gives 225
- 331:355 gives 353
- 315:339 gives 325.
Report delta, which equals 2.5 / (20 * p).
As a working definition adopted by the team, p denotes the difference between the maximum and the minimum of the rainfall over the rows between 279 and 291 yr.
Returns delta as 1.0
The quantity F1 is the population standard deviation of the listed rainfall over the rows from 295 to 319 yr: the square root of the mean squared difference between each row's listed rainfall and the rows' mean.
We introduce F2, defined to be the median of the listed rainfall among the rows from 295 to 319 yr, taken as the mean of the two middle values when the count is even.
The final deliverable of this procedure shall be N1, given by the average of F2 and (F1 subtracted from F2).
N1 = 2.99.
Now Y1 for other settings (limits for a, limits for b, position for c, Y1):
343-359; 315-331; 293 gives -0.14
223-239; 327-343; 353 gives 0.05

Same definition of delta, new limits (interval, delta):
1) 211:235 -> 0.6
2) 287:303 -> 0.5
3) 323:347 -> 0.4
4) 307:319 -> 0.7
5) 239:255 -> 1.1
